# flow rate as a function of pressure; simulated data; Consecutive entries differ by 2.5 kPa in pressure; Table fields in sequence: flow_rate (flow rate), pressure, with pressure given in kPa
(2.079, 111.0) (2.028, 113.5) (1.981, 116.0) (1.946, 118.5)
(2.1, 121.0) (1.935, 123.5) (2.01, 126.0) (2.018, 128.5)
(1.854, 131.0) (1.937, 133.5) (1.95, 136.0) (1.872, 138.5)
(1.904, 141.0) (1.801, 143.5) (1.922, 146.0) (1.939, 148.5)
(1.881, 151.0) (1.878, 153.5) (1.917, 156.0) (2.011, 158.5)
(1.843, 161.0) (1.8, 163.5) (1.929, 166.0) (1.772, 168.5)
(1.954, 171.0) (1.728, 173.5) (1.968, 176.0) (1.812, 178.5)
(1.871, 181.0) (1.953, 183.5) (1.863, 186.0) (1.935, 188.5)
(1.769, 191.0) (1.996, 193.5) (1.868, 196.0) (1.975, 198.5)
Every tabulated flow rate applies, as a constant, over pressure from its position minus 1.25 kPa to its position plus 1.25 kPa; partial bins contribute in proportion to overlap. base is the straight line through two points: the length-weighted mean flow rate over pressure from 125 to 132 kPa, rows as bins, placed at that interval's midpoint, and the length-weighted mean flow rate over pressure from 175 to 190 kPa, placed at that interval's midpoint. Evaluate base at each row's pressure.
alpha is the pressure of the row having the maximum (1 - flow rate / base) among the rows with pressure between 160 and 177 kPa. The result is 173.5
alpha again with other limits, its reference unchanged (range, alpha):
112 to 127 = 123.5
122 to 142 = 131.0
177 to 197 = 191.0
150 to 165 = 163.5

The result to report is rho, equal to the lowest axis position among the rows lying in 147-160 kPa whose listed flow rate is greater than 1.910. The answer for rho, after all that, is 148.5 kPa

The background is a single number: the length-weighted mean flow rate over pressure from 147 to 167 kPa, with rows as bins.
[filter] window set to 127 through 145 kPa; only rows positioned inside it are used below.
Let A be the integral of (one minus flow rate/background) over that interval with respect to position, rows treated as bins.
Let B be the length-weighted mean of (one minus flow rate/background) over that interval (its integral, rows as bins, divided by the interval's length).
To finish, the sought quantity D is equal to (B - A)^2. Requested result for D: 0.00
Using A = -0.1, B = -0.004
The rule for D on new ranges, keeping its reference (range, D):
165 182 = 0.11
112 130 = 0.83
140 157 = 0.01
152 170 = 0.03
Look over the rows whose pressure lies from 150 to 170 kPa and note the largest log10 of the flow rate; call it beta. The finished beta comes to 0.303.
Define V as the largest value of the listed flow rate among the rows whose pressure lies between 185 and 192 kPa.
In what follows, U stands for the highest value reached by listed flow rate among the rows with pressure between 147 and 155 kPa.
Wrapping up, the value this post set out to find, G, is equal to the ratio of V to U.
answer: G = 1.00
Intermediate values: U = 1.939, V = 1.935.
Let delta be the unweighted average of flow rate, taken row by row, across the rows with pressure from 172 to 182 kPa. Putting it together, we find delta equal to 1.84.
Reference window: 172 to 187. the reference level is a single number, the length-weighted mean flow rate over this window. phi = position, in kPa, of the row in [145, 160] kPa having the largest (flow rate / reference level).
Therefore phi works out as 158.5 kPa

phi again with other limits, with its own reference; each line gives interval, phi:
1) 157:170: 158.5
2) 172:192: 176.0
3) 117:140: 121.0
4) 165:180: 176.0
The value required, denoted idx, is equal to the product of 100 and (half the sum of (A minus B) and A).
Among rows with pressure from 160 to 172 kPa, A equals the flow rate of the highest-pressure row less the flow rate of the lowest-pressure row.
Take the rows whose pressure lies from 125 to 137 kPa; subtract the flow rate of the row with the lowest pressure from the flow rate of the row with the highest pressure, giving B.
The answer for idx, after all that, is 14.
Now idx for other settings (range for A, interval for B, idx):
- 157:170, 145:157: -24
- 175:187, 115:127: -12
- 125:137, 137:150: -9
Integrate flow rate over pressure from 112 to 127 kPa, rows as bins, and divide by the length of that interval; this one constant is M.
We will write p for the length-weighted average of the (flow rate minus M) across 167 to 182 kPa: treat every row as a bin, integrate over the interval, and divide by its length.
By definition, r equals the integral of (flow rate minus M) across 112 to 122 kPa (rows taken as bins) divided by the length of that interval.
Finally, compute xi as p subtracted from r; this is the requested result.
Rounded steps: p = -0.149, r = 0.01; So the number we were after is 0.16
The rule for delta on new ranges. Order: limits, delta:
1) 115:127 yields 1.99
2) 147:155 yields 1.90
